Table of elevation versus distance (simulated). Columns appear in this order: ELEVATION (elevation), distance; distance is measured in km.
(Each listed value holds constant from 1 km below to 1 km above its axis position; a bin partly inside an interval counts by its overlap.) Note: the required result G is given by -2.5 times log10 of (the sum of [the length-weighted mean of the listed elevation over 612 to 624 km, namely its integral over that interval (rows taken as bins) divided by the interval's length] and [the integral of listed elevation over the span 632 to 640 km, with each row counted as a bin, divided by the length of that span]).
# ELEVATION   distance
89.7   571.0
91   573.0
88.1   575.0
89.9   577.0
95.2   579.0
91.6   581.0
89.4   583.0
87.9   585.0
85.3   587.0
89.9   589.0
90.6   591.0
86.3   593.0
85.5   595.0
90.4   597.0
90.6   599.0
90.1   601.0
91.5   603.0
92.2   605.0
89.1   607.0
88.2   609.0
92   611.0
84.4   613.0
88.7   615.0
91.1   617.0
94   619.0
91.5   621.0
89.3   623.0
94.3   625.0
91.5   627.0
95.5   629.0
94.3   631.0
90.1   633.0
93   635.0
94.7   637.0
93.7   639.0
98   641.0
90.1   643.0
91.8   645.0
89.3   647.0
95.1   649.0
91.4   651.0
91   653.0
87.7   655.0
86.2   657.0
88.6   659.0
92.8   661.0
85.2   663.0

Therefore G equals -5.65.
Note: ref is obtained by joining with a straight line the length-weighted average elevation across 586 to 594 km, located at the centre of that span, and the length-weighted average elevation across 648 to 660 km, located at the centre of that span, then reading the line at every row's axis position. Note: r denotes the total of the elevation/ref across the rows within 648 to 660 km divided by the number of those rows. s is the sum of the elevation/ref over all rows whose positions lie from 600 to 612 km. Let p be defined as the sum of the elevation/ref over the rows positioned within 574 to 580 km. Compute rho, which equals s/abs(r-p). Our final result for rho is 2.9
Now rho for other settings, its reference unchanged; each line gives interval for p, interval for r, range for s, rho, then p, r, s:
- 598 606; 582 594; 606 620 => 2.3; 4.1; 1.00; 7.07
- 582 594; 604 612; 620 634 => 1.5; 6.0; 1.02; 7.25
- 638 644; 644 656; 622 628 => 1.4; 3.1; 1.01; 3.09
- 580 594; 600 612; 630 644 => 1.2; 7.1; 1.02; 7.31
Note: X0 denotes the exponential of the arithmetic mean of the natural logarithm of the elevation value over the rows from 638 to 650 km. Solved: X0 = 93.0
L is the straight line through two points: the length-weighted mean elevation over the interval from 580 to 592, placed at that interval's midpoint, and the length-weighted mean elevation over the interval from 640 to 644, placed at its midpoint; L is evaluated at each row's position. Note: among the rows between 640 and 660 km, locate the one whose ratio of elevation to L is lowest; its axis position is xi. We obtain 657.0 km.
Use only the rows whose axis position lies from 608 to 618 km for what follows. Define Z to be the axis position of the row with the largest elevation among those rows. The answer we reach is 611.0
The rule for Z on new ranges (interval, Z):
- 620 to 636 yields 629.0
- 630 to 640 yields 637.0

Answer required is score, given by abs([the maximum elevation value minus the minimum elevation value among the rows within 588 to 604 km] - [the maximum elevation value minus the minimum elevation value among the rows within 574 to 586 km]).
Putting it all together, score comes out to 1.3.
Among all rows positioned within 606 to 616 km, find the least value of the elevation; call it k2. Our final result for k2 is 84.4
